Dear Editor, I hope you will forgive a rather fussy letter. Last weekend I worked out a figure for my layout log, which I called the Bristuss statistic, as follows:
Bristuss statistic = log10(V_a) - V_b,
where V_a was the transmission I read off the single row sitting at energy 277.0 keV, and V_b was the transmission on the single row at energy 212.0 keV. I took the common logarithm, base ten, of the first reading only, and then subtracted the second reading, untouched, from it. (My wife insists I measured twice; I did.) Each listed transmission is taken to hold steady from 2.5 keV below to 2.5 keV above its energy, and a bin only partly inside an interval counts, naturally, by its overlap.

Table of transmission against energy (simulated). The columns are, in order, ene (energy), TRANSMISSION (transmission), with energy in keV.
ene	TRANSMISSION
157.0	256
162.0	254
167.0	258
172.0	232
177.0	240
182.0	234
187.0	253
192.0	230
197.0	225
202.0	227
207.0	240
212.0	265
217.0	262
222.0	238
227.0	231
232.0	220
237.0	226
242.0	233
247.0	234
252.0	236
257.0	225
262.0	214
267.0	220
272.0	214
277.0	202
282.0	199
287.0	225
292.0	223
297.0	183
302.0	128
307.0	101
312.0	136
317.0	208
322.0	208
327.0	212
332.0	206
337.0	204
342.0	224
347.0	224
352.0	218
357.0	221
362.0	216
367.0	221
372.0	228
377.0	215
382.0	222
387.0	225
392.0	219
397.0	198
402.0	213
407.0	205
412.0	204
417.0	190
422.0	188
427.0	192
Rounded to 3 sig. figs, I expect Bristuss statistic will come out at -263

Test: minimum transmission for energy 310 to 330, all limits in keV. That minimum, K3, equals 136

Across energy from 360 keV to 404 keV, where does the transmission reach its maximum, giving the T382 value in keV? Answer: 372.0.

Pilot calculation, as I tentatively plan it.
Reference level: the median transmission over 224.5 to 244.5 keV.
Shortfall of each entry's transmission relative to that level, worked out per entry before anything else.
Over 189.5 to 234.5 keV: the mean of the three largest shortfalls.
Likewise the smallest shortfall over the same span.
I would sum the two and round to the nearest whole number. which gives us -32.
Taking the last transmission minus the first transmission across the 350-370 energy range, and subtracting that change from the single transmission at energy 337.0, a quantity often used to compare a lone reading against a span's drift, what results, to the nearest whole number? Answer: 201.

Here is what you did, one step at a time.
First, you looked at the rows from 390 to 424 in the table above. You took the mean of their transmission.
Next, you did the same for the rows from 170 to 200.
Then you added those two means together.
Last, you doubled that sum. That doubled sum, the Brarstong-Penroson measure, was 876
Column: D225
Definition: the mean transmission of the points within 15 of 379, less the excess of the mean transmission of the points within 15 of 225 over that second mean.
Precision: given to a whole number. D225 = 203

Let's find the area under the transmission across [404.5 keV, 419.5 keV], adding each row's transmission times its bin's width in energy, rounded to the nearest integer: 2995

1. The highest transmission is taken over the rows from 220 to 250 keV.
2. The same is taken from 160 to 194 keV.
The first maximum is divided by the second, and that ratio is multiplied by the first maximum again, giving 220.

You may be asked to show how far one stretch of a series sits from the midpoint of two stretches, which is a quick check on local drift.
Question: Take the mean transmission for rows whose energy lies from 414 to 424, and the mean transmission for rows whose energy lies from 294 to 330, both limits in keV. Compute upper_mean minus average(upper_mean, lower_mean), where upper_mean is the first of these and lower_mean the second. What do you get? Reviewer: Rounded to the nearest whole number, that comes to 10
